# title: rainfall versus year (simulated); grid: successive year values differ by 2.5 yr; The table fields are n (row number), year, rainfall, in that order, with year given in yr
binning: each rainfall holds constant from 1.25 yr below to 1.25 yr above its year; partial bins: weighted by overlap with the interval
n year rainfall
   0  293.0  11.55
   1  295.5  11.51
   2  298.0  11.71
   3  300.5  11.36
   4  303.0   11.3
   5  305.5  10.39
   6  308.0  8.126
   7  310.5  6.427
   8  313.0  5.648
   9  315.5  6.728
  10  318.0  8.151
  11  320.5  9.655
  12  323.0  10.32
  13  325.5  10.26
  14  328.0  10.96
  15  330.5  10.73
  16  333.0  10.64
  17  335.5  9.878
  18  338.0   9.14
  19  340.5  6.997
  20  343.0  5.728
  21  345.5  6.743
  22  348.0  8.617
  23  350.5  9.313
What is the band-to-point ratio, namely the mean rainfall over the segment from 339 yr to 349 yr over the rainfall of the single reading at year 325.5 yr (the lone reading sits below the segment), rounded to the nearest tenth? 0.7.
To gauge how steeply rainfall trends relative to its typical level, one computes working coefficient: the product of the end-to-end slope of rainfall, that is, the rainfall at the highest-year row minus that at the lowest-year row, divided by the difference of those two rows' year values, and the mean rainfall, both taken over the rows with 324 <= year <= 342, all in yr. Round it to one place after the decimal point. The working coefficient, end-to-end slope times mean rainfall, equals -2.1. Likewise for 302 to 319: -1.7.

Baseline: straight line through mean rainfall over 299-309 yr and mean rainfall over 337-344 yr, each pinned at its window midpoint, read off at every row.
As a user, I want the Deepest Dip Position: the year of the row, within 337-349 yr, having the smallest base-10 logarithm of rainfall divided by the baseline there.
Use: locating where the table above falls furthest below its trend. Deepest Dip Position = 343.0 yr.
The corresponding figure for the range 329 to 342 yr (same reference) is 340.5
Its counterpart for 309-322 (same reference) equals 313.0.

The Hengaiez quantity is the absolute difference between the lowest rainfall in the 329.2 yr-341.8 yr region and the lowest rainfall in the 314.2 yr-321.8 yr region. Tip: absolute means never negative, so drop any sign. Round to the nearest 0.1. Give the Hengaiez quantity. 0.3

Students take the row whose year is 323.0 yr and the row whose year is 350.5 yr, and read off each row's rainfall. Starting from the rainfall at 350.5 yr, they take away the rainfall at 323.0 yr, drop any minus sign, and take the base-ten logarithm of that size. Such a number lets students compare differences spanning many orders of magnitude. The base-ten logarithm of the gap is 0.0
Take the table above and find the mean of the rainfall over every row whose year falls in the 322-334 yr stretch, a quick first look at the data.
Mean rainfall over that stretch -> 10.6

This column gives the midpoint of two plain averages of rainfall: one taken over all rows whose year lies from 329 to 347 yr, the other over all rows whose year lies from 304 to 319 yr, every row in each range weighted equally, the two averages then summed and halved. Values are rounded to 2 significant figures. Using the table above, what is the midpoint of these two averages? 8.1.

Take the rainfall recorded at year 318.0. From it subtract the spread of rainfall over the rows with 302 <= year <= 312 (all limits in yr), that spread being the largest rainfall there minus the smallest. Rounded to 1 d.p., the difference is 3.3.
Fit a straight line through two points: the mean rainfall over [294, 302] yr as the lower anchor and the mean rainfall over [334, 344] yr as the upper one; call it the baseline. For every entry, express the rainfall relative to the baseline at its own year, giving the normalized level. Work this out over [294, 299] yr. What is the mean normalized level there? 1.00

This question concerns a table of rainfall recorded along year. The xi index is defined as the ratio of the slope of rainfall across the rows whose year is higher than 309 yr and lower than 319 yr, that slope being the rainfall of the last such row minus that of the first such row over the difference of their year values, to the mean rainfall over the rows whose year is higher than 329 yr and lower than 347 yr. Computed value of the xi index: 0.03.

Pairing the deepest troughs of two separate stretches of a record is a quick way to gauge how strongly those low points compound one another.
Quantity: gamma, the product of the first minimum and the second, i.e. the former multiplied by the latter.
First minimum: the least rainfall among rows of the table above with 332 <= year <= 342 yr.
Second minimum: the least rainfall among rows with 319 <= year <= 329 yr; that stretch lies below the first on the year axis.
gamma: 68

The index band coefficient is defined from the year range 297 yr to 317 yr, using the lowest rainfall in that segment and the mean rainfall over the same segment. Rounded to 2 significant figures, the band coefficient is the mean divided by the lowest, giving 1.6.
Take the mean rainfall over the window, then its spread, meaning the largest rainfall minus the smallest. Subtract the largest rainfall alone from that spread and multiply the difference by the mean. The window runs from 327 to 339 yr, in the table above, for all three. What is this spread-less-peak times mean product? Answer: -94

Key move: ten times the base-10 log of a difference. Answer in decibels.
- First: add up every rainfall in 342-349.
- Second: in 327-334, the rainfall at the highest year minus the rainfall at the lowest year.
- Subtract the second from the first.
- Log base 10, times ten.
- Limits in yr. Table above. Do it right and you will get 13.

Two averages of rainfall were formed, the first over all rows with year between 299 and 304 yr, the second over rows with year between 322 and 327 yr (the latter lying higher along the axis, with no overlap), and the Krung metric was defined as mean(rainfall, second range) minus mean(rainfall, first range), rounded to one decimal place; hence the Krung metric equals -1.0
